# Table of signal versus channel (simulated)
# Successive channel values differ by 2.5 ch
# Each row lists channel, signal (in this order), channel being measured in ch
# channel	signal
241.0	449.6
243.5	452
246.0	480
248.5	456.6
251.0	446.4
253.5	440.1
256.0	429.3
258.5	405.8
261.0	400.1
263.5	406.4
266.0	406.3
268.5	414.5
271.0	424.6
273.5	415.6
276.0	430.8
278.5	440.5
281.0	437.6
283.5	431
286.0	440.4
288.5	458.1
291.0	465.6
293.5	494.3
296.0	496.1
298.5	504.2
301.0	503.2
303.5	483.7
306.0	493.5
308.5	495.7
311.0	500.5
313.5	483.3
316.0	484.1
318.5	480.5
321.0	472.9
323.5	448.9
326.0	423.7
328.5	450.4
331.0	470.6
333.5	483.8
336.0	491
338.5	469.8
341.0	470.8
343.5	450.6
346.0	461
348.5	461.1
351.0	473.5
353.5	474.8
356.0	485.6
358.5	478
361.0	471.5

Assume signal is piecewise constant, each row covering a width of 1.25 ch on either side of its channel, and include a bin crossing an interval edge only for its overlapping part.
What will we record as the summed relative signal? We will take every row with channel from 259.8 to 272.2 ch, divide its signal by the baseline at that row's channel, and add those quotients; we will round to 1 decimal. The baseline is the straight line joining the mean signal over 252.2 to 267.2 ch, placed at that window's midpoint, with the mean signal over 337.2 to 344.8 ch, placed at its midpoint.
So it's 4.9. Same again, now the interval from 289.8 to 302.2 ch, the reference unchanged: 5.6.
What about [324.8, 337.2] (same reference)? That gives 5.1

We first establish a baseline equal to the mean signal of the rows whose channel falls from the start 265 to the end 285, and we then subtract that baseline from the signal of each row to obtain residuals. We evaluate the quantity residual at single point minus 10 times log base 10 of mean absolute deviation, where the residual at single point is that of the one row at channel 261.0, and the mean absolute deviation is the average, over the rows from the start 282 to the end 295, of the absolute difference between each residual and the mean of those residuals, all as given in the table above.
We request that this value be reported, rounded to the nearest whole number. -38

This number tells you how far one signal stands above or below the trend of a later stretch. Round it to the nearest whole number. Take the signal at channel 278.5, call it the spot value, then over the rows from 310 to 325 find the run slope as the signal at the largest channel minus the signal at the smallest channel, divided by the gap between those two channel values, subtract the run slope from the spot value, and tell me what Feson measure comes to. 445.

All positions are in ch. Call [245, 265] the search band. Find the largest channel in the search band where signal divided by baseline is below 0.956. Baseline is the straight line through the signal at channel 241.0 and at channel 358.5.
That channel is 263.5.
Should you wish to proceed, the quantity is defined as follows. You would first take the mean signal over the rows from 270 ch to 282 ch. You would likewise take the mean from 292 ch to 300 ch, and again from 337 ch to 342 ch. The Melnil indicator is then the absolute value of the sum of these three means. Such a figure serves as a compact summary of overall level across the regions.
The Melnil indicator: 1398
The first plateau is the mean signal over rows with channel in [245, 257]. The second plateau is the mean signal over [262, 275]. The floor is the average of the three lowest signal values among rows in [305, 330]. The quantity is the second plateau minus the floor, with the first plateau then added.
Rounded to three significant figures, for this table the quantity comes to 423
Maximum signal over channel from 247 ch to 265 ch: 456.6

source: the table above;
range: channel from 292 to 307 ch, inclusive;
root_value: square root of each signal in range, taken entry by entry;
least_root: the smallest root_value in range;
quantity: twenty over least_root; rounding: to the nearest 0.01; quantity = 0.91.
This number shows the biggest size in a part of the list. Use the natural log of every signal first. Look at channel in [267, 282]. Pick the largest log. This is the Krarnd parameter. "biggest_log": 6.09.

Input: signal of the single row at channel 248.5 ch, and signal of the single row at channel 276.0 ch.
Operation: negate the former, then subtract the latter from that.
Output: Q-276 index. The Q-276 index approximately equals -887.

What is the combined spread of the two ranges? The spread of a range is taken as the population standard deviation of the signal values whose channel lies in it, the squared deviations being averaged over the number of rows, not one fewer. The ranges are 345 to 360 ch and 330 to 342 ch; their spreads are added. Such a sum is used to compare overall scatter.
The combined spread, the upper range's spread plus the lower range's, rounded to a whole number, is 17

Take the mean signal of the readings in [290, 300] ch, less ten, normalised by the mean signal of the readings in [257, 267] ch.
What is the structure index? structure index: 1.19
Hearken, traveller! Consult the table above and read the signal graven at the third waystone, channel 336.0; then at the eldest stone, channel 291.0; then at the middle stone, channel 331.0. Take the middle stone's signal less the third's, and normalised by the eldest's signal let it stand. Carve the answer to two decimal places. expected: -0.04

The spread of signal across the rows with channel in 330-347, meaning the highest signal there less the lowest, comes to 40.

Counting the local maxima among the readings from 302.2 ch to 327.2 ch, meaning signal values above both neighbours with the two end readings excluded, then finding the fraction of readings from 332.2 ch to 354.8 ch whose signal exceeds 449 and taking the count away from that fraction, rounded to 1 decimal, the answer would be -1.0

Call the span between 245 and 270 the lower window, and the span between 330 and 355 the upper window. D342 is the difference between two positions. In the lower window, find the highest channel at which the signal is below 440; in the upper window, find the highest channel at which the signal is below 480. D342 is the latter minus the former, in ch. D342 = 85.0 ch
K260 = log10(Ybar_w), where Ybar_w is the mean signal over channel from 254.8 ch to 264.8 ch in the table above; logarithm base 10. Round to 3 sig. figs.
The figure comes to 2.61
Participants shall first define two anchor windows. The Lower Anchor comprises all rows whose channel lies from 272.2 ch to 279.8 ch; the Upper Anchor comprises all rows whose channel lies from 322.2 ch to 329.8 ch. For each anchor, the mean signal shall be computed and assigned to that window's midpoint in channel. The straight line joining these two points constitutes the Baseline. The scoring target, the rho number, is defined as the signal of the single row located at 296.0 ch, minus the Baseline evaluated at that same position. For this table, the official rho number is 62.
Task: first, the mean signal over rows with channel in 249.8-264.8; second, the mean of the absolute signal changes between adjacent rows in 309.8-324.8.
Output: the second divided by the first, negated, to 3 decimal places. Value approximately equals -0.025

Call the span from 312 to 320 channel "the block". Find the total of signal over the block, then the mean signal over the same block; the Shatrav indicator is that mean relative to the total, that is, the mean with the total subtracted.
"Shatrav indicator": -965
